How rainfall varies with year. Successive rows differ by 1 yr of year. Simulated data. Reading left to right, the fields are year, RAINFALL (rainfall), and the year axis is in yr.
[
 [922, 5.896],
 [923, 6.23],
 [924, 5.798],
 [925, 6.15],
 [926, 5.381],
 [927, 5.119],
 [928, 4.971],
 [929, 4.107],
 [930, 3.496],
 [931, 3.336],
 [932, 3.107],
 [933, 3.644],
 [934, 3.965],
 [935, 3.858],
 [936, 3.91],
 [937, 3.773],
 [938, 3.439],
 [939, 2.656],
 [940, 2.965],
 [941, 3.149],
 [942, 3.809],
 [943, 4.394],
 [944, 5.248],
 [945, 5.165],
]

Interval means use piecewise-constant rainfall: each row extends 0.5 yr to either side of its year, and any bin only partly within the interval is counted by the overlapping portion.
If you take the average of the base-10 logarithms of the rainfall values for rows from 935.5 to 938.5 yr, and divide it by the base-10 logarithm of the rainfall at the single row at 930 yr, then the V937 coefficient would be 1.05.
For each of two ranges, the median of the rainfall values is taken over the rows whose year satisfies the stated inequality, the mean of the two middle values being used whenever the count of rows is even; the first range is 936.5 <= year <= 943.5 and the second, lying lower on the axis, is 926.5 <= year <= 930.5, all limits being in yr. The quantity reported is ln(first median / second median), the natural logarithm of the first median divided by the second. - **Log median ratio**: -0.28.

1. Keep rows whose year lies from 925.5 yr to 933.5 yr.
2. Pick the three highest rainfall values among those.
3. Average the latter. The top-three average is 5.2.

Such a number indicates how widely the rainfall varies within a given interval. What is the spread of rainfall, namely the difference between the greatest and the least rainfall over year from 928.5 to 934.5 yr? 1.0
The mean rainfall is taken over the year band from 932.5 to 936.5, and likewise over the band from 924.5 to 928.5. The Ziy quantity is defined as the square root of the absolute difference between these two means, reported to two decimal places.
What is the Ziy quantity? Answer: 1.25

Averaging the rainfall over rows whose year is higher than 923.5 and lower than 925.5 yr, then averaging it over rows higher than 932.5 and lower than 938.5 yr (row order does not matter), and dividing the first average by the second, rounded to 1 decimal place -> 1.6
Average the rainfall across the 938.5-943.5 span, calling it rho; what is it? 3.4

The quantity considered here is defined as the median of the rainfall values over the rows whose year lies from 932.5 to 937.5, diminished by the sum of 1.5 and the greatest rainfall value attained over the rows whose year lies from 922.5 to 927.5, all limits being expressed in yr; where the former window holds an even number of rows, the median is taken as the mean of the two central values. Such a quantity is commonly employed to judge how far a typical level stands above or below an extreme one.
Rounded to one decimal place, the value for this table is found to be -3.9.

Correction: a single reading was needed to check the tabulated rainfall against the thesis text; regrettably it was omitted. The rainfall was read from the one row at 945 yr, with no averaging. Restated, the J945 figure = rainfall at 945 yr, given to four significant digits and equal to 5.165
